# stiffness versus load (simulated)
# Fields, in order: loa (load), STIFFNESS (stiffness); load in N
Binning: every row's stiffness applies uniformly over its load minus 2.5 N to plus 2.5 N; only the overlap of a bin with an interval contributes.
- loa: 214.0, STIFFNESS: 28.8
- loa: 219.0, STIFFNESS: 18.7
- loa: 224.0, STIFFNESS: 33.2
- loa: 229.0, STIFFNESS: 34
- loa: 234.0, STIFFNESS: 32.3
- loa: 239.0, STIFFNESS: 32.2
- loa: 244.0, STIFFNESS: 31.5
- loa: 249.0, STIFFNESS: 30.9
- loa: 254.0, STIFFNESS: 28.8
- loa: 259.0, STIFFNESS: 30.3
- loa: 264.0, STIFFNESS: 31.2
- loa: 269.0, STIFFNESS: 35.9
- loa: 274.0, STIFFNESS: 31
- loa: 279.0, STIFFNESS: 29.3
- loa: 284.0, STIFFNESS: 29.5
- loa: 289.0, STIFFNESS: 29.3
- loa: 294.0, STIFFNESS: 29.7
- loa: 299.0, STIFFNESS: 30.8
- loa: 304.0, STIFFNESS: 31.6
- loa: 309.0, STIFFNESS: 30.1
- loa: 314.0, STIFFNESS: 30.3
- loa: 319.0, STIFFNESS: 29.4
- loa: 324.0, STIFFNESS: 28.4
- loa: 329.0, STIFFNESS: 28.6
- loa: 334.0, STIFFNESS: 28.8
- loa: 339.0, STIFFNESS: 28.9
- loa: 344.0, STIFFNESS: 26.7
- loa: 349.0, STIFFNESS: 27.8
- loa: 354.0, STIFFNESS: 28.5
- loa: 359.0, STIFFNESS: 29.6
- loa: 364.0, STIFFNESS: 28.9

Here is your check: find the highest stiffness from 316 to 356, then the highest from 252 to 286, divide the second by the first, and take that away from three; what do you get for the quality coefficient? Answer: 1.78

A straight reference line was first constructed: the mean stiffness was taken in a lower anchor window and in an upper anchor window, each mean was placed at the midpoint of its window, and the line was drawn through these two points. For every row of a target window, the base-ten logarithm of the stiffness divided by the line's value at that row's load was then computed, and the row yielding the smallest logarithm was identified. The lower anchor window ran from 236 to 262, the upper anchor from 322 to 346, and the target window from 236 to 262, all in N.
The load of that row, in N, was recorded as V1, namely 254.0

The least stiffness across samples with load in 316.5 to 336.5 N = 28.4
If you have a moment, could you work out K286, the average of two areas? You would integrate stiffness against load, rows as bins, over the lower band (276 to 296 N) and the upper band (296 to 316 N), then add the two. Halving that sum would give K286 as 602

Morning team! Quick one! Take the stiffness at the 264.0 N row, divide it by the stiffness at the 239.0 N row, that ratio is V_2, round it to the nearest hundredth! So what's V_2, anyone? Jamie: 0.97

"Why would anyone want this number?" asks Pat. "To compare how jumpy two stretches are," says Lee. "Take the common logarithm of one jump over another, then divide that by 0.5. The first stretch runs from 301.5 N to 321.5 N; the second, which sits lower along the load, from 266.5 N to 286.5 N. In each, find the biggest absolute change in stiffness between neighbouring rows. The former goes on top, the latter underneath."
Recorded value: -1.0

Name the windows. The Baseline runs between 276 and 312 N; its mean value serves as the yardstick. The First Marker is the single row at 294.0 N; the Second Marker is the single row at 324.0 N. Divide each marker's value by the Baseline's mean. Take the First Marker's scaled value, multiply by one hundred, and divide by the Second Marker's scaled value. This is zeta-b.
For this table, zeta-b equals 105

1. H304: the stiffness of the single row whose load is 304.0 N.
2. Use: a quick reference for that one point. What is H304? 31.6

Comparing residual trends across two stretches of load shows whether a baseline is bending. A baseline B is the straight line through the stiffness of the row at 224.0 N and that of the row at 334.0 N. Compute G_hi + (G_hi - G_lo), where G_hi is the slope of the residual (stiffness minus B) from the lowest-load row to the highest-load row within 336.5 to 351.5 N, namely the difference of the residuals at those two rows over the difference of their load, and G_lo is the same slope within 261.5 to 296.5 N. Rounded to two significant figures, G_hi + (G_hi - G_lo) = -0.13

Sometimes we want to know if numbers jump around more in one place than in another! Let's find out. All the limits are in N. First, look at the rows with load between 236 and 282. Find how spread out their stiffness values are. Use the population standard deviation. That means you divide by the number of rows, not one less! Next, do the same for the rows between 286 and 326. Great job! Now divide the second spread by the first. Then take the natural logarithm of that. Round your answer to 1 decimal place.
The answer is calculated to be -0.7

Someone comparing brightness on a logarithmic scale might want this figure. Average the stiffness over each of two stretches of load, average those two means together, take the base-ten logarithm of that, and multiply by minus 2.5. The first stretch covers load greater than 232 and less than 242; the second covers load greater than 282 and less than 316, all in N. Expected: -3.74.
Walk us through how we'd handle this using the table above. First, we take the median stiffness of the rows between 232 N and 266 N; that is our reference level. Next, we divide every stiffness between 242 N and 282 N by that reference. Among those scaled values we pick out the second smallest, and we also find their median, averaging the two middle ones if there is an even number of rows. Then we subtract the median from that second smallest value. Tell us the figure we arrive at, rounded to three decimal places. -0.053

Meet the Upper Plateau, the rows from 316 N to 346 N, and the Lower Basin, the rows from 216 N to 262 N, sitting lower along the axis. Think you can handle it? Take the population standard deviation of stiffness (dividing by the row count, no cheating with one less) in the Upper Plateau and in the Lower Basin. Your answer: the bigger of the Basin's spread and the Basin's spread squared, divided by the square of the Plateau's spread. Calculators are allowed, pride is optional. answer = 26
